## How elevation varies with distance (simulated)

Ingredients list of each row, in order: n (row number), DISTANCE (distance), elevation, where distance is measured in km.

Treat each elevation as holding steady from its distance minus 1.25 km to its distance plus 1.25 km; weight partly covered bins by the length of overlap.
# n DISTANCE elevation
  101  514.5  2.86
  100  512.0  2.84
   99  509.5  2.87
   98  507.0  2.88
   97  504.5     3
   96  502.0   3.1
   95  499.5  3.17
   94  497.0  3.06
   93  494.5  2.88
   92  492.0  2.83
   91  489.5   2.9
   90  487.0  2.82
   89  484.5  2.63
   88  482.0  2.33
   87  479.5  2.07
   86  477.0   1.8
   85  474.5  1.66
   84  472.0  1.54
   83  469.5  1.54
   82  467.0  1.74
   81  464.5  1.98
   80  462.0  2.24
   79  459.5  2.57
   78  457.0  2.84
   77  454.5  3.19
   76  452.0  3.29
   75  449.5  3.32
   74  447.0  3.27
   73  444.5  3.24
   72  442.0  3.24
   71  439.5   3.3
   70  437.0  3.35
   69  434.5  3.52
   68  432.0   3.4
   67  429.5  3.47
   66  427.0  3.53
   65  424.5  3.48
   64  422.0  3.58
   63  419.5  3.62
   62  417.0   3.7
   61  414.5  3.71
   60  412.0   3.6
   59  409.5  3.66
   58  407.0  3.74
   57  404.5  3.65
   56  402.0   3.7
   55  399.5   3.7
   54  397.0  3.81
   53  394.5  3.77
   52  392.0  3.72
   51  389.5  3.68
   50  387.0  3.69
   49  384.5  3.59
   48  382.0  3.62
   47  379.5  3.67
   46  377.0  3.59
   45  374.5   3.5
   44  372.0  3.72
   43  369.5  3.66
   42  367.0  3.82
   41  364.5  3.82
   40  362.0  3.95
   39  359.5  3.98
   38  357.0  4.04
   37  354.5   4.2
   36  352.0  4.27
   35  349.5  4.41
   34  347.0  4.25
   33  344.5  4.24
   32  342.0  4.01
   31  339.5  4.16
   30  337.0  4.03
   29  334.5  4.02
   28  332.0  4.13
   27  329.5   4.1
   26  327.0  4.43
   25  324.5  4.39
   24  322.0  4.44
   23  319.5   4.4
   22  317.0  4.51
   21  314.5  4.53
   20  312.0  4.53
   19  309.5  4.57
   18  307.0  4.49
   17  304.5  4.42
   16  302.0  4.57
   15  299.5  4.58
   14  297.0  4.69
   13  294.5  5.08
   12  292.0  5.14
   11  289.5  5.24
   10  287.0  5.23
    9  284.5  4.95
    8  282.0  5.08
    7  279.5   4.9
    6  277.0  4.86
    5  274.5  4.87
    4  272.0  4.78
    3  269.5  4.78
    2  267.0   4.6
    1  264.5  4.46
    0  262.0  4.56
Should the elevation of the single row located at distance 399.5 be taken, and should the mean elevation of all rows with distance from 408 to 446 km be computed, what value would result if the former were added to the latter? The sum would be 7.2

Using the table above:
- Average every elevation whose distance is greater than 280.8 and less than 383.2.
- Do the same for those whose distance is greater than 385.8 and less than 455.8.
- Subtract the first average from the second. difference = -0.77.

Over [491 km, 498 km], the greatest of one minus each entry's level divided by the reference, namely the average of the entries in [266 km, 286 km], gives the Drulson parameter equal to 0.42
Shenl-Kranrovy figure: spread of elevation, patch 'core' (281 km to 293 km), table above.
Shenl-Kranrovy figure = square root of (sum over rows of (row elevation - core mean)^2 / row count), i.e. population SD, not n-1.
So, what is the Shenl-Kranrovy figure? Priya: 0.11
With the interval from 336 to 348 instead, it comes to 0.10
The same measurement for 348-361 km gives 0.16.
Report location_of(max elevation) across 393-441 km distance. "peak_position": 397.0 km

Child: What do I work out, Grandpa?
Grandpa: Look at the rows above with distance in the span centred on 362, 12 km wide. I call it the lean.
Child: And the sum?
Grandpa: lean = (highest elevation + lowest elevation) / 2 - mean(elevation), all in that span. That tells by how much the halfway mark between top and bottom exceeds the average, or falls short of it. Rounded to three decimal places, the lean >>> 0.008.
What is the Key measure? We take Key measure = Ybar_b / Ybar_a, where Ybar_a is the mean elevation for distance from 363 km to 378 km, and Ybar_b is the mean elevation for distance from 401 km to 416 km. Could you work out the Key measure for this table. 1.00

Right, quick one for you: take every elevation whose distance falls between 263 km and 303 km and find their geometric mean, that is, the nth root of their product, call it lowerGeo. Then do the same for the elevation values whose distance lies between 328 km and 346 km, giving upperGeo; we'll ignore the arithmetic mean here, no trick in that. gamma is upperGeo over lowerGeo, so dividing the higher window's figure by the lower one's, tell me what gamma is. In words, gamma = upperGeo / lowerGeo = 0.84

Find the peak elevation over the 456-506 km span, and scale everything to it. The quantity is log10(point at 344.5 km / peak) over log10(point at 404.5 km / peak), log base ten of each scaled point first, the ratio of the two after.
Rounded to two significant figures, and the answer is 2.1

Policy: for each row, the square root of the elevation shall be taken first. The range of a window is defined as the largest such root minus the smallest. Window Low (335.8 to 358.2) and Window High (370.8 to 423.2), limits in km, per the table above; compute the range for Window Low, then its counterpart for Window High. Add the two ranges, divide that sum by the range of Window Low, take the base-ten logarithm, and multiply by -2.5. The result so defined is -0.7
